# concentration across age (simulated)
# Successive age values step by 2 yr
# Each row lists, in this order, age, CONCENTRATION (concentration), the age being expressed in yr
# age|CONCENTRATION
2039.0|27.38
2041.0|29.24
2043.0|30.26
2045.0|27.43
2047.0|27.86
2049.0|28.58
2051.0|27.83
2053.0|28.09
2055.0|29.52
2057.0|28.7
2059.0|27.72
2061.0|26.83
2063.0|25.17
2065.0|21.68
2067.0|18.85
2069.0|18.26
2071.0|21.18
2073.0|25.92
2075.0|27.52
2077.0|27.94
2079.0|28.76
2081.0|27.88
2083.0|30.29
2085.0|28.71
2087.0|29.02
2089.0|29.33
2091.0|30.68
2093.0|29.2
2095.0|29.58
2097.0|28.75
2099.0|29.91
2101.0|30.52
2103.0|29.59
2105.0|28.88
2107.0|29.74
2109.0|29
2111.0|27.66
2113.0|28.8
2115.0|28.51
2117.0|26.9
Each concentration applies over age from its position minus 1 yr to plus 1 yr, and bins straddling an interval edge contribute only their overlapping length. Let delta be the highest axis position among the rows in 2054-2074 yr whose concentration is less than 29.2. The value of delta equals 2073.0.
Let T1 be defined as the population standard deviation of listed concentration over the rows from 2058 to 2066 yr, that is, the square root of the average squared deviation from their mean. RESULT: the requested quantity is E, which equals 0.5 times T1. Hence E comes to 1.15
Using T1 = 2.3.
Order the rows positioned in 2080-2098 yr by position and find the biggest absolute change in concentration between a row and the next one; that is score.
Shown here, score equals 2.4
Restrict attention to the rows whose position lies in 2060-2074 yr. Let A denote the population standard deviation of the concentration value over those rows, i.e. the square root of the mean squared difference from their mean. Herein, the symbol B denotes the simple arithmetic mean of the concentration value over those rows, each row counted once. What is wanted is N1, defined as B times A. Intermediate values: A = 3.19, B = 22.6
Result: 72.0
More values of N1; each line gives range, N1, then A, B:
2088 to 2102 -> 19.4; 0.65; 29.7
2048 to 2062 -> 22.3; 0.79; 28.2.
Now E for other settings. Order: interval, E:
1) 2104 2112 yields 0.37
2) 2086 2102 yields 0.33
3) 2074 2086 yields 0.46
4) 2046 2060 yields 0.30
